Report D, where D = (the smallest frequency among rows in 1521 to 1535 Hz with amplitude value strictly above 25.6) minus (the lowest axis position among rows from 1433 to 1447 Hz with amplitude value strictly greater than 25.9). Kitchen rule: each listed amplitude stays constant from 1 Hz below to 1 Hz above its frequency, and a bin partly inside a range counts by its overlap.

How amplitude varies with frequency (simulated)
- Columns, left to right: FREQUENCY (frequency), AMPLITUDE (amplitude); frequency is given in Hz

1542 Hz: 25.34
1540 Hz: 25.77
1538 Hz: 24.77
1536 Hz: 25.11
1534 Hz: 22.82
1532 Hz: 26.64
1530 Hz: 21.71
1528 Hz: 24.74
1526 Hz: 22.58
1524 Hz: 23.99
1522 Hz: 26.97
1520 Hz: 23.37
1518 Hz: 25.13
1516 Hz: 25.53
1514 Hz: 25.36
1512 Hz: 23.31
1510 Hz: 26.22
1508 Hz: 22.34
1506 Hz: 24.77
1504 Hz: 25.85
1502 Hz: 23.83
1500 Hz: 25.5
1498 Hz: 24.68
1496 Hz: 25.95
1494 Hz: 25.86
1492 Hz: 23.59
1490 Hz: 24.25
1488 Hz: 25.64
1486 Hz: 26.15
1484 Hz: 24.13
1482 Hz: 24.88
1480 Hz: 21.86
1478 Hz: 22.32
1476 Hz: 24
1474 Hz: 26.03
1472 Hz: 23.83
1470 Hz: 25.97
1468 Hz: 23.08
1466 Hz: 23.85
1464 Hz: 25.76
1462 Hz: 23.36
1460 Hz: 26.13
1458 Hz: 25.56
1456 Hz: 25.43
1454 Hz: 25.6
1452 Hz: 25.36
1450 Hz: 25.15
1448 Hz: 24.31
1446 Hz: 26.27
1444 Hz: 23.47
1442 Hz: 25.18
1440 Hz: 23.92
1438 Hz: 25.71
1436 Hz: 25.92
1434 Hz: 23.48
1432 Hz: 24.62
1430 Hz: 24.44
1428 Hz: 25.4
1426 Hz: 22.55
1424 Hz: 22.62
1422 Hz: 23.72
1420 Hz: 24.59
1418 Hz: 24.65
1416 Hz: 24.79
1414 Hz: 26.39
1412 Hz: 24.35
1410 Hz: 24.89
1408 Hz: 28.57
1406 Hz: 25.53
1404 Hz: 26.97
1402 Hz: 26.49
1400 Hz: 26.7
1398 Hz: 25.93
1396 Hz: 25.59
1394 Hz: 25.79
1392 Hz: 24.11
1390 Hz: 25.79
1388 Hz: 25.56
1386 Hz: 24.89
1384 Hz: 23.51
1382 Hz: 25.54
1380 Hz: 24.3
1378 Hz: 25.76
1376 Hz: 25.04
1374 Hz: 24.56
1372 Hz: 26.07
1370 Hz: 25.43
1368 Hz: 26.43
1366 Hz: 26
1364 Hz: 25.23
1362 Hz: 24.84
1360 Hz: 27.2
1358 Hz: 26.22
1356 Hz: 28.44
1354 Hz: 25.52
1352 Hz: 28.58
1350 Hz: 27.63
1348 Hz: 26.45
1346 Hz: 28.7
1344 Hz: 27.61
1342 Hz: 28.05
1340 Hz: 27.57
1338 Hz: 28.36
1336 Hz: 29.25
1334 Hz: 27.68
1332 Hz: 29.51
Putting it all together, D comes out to 86 Hz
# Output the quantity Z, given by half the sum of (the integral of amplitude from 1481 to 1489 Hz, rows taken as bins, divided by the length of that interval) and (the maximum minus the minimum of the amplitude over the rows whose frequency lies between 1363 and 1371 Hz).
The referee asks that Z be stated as 13.2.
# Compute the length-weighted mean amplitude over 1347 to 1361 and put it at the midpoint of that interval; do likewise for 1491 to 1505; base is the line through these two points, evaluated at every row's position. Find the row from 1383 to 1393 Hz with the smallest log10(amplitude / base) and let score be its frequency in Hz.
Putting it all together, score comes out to 1384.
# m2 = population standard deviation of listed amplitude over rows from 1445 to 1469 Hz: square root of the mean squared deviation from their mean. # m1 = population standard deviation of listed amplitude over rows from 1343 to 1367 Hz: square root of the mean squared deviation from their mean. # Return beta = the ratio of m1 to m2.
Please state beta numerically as 1.3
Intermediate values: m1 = 1.29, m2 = 1.0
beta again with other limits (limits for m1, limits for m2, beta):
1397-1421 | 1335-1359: 1.1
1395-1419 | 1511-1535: 0.7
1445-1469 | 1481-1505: 1.2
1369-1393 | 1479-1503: 0.6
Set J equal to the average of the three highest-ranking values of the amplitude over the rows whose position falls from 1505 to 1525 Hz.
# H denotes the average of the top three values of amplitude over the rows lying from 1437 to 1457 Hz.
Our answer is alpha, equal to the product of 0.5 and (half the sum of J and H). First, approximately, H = 25.9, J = 26.2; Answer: 13.0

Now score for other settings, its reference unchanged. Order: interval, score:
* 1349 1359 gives 1354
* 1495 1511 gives 1508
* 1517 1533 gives 1530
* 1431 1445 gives 1434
